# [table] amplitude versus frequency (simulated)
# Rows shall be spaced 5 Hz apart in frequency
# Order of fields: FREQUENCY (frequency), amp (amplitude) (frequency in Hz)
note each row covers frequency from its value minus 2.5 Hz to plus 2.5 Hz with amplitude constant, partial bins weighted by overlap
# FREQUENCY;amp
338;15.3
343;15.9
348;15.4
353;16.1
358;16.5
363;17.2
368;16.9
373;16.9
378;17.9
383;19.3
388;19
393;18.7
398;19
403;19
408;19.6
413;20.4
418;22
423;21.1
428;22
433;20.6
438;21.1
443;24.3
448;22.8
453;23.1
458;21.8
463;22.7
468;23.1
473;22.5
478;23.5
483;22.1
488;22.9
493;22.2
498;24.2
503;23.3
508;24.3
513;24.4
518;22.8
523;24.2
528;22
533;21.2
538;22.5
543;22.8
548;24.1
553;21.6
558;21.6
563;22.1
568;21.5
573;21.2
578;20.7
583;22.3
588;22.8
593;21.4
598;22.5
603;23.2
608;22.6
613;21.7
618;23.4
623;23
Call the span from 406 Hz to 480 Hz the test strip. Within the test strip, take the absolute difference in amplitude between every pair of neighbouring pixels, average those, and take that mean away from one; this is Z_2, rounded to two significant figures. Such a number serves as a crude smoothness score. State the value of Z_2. -0.093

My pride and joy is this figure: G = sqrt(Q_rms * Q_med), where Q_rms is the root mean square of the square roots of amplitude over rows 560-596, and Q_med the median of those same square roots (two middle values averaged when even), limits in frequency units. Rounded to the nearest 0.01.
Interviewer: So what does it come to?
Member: 4.65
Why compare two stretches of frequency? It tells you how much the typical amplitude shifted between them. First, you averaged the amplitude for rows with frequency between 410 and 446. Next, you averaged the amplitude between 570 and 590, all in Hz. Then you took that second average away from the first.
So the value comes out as -0.1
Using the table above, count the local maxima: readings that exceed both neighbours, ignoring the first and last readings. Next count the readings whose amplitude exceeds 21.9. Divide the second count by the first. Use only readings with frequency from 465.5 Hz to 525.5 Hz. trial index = 3.0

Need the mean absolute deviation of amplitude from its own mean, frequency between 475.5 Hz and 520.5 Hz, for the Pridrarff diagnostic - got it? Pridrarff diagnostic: 0.71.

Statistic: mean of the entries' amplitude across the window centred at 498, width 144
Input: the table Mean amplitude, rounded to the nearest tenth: 22.7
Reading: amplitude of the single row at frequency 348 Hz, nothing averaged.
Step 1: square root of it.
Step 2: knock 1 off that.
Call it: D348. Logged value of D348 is 2.92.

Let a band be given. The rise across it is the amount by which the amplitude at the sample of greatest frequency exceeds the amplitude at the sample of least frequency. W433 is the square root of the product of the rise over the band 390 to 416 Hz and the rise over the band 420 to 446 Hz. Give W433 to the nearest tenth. 2.3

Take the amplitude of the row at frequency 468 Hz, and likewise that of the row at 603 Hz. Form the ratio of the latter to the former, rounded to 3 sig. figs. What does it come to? 1.00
